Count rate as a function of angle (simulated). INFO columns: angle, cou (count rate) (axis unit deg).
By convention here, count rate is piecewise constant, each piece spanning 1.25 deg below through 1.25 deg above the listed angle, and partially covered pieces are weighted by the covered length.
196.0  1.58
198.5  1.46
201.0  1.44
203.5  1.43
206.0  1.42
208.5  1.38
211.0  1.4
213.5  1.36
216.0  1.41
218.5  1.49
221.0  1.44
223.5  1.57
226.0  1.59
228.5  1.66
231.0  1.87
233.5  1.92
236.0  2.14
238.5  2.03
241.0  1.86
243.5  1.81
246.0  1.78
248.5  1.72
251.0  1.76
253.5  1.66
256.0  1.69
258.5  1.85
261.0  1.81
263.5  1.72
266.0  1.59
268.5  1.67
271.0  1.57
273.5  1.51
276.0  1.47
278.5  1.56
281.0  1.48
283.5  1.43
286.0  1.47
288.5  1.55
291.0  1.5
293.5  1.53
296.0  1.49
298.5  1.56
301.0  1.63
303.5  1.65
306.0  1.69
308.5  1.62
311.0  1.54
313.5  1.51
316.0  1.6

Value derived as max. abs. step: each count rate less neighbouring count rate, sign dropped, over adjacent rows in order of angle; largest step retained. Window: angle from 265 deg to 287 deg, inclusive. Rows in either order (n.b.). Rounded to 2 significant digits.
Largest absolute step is 0.10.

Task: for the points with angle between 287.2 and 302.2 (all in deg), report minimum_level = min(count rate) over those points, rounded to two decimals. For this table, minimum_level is 1.49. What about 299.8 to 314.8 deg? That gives 1.51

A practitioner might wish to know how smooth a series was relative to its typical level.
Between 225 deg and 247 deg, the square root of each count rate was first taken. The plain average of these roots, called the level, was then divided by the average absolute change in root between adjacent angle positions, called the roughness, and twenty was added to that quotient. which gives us 53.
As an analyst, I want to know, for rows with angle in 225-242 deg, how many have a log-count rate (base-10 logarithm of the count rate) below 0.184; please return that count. 0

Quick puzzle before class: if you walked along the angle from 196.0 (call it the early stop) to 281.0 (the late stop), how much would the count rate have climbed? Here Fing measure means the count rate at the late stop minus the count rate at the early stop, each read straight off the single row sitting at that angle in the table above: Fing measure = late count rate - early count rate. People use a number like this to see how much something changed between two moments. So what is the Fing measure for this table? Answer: -0.10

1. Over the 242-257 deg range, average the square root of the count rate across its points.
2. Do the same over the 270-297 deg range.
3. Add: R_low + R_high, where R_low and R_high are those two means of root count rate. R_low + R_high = 2.545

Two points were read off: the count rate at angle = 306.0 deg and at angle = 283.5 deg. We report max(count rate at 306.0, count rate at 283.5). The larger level 1.69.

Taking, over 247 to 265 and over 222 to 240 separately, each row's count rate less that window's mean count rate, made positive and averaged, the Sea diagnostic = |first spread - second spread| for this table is 0.134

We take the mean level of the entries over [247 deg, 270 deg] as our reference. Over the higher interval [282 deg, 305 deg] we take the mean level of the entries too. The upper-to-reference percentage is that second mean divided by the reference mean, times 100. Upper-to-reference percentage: 89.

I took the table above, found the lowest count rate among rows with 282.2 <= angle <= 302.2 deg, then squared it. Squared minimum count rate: 2.04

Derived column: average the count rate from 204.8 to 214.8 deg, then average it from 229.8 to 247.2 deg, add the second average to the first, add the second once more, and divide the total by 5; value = 1.04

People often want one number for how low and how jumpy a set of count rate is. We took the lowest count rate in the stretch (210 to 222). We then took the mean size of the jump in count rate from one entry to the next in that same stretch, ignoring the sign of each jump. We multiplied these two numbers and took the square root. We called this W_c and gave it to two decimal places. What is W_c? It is 0.27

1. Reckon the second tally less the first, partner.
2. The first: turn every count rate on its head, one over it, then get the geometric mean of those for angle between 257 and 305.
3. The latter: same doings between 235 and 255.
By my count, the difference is -0.090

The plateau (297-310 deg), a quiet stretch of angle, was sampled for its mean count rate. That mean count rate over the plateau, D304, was 1.63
